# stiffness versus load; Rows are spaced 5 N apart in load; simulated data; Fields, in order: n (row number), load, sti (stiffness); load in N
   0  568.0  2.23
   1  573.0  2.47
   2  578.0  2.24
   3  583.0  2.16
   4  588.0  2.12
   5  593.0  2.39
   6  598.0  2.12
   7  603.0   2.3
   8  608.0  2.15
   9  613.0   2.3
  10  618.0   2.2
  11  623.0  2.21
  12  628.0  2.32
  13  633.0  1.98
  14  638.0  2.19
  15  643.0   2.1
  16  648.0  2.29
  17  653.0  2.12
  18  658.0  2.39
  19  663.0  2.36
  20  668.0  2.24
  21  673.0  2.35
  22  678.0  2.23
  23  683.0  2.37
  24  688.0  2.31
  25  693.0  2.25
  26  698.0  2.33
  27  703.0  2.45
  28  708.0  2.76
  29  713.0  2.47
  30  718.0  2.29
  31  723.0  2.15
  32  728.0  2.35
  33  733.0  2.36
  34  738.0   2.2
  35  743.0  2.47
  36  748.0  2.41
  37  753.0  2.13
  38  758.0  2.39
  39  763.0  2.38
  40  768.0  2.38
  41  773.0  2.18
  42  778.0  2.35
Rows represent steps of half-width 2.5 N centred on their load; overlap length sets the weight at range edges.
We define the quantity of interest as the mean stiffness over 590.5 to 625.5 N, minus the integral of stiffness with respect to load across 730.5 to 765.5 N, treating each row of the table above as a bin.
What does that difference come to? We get -79.5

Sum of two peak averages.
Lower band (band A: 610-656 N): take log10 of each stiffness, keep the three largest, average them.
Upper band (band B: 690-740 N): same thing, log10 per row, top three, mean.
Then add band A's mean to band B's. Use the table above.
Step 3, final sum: 0.770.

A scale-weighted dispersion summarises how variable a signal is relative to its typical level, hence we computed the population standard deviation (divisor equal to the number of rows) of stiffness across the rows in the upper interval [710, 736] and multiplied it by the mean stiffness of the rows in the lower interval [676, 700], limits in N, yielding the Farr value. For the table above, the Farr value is 0.240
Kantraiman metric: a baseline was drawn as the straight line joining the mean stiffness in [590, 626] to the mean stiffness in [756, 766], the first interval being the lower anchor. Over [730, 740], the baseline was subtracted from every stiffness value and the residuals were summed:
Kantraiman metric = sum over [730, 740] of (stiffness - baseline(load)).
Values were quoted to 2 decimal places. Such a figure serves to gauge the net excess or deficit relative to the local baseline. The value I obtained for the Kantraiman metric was -0.16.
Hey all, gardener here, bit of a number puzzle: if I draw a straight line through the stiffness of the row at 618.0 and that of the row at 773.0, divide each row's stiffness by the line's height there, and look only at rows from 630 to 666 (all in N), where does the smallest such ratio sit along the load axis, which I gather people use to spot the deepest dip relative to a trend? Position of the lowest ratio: 633.0 N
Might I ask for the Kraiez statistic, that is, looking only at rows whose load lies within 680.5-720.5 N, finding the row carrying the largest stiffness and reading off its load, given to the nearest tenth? 708.0 N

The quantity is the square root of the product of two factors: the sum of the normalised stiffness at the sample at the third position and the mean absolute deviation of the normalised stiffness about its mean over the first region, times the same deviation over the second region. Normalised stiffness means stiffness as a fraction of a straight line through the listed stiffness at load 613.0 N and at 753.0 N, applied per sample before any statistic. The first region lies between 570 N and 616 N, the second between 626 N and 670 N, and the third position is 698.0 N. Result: 0.24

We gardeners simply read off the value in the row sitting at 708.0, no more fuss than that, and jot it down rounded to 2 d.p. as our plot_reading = 2.76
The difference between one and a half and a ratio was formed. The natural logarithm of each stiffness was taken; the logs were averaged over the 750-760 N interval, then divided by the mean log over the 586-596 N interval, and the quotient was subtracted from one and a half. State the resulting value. 0.50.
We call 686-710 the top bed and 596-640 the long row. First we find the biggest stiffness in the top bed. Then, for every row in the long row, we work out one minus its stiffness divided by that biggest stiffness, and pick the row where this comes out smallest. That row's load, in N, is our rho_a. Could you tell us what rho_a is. 628.0 N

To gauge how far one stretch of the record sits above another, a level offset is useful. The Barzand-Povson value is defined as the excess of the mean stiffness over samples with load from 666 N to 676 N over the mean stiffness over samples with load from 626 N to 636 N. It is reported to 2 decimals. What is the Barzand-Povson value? 0.15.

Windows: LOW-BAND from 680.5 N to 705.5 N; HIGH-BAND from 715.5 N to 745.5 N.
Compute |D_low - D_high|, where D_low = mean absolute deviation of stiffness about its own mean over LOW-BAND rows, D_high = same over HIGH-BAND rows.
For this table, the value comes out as 0.036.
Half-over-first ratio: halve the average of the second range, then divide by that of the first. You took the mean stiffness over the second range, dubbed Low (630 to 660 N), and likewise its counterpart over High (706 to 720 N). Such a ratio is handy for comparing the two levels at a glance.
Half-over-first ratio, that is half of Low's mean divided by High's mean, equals 0.435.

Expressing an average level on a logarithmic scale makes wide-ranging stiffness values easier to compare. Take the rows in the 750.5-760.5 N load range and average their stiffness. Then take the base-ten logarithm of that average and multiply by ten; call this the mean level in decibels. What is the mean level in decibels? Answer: 3.54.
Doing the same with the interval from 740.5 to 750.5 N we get 3.87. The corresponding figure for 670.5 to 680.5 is 3.60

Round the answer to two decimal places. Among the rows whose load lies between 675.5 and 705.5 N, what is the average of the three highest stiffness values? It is 2.38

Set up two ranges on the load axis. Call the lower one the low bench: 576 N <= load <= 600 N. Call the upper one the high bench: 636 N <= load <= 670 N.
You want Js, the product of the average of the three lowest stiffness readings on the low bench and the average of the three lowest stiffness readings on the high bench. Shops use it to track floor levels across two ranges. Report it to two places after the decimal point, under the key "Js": 4.56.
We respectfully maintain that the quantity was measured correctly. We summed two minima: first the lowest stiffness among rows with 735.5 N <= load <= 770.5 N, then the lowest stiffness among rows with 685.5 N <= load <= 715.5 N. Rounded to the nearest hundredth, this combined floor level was 4.38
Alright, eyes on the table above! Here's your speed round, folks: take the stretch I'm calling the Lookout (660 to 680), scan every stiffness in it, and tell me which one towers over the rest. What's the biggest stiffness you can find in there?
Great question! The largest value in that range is 2.36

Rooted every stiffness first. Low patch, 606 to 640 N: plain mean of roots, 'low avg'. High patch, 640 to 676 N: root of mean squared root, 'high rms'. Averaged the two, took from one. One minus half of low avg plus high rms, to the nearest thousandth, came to -0.493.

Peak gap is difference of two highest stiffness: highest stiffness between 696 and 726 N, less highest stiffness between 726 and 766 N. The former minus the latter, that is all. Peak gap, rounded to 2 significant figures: 0.29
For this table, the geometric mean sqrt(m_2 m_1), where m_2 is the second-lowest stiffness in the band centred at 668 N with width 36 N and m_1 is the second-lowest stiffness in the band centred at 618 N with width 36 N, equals 2.19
